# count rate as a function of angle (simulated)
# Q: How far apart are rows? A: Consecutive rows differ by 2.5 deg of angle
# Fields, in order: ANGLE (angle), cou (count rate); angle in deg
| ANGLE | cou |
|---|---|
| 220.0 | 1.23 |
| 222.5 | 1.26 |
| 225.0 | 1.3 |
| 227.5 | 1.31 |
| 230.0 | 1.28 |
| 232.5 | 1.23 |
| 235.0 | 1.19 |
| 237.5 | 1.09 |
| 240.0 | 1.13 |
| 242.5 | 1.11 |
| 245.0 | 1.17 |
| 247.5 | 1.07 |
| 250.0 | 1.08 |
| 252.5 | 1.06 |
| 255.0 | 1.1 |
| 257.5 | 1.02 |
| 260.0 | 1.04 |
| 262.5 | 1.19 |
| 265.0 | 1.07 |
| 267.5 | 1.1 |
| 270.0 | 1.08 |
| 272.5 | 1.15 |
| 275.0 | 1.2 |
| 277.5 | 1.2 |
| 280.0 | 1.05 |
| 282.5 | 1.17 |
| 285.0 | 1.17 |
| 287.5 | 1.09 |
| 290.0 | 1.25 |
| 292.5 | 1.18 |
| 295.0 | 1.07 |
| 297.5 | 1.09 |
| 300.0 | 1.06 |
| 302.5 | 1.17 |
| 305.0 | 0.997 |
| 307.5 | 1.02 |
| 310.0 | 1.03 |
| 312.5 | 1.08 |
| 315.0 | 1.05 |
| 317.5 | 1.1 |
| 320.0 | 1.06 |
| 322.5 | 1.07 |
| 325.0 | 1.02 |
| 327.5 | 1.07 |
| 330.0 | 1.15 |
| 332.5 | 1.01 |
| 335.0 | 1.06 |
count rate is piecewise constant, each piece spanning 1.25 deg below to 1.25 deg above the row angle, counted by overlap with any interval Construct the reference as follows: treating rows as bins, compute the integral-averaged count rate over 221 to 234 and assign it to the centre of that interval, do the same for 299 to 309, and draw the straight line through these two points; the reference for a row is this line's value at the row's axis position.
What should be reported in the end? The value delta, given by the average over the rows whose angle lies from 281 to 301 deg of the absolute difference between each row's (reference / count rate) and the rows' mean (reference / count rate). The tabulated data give 0.039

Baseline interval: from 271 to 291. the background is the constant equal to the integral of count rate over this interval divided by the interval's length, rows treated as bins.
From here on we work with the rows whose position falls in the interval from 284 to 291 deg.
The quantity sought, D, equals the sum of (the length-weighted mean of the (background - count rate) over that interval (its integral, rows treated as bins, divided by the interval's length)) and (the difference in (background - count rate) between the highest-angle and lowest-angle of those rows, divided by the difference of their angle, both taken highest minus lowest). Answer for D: -0.03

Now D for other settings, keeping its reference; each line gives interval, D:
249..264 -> 0.07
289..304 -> 0.03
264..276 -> 0.03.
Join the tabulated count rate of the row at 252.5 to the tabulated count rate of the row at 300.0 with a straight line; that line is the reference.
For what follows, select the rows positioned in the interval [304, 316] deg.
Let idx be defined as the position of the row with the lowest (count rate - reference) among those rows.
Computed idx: 305.0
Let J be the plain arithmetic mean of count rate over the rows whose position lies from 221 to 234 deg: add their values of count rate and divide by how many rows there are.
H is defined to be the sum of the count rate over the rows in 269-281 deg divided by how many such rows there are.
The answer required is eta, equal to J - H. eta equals 0.14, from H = 1.14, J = 1.28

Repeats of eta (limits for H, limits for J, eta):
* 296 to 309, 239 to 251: 0.04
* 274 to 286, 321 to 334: -0.09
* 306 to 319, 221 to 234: 0.22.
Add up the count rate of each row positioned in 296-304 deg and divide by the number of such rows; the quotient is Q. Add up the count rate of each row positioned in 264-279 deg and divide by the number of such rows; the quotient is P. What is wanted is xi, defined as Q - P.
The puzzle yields -0.03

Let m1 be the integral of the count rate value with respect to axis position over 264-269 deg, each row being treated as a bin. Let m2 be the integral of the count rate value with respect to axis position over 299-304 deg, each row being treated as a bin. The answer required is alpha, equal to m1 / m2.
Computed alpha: 0.98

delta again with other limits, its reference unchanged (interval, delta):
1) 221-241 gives 0.046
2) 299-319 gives 0.042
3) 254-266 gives 0.046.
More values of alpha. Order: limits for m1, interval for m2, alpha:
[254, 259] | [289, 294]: 0.88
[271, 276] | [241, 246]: 1.03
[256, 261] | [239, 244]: 0.92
